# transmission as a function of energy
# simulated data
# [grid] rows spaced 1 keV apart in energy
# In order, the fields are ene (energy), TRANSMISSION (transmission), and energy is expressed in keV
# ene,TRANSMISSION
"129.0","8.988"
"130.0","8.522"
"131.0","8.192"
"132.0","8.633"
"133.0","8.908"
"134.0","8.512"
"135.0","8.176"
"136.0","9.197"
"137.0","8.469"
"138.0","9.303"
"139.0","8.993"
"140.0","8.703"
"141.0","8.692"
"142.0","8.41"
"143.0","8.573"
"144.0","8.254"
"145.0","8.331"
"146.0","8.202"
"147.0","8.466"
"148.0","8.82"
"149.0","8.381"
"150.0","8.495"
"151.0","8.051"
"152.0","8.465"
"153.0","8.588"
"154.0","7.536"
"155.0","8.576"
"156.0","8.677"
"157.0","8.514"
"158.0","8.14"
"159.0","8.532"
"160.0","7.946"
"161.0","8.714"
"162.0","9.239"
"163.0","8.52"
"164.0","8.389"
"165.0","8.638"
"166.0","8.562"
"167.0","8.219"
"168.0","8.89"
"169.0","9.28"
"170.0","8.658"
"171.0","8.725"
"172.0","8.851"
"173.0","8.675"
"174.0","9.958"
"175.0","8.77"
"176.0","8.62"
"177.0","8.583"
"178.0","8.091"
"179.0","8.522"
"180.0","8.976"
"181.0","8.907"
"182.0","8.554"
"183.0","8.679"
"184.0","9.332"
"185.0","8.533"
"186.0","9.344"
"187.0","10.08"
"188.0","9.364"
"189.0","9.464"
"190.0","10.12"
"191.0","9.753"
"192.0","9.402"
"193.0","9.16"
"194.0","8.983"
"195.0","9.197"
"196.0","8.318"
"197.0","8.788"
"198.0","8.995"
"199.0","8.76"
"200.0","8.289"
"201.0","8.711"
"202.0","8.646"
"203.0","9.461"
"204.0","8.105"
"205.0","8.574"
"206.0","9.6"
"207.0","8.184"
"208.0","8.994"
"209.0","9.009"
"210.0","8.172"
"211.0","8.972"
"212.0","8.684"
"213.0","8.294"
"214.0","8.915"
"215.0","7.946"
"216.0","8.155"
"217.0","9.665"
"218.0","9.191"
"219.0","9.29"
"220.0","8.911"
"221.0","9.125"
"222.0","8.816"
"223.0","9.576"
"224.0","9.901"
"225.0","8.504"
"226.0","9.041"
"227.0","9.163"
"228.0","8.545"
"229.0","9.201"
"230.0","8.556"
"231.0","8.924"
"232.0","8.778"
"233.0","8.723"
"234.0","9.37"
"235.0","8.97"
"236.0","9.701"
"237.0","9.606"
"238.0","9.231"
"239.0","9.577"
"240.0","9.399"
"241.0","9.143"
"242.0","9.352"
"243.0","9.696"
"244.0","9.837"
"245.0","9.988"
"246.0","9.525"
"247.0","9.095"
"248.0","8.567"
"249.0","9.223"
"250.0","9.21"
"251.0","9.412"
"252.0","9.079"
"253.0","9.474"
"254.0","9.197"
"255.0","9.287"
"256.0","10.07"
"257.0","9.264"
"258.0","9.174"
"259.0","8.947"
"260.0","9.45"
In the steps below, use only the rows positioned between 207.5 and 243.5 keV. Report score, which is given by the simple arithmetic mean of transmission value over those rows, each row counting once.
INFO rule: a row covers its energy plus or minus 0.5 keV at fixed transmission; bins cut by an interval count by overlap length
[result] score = 9.03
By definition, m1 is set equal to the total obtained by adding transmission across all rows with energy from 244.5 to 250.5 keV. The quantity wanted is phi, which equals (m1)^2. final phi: 3092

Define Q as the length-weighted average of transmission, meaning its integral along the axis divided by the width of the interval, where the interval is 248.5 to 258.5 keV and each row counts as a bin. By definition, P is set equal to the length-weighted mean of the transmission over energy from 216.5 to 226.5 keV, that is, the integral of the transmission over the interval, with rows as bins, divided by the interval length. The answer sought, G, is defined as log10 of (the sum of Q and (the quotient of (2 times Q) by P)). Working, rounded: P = 9.20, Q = 9.34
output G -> 1.06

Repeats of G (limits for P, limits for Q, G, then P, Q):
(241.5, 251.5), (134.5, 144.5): 1.02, 9.39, 8.68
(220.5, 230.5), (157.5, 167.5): 1.02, 9.04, 8.49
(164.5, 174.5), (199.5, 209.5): 1.03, 8.85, 8.76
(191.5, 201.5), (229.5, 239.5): 1.05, 8.86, 9.14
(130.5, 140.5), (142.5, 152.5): 1.01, 8.71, 8.40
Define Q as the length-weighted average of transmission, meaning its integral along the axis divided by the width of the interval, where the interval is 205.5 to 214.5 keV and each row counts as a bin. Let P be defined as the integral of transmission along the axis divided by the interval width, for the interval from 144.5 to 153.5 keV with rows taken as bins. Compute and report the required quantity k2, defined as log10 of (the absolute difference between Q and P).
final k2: -0.47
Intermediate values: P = 8.42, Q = 8.8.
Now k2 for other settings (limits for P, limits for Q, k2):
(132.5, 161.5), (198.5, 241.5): -0.36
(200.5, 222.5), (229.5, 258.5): -0.30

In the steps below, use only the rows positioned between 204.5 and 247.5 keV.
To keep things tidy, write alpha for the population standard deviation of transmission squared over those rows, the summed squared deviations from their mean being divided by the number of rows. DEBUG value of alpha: 9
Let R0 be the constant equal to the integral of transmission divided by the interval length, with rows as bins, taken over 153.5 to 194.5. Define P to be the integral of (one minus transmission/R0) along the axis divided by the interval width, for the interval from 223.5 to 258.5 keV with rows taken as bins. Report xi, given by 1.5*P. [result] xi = -0.070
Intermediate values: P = -0.05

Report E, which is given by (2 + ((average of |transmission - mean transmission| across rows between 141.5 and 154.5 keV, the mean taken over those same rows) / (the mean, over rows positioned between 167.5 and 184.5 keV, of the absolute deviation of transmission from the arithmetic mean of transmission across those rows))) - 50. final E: -47.2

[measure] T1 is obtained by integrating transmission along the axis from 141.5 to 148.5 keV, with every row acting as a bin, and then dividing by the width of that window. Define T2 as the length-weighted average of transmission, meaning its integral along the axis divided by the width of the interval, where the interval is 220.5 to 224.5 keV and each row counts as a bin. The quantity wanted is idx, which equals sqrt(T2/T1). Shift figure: 1.05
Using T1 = 8.44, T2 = 9.35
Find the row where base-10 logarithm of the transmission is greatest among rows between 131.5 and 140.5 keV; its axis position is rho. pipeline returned 138.0 keV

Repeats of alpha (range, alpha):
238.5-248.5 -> 7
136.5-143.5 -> 5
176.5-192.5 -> 11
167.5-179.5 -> 8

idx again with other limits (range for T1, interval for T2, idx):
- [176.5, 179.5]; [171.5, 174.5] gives 1.04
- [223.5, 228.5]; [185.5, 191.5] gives 1.04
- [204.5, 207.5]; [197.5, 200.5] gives 0.99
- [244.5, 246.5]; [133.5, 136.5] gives 0.94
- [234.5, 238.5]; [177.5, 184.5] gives 0.96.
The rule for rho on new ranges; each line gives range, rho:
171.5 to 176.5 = 174.0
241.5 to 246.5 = 245.0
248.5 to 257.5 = 256.0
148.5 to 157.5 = 156.0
